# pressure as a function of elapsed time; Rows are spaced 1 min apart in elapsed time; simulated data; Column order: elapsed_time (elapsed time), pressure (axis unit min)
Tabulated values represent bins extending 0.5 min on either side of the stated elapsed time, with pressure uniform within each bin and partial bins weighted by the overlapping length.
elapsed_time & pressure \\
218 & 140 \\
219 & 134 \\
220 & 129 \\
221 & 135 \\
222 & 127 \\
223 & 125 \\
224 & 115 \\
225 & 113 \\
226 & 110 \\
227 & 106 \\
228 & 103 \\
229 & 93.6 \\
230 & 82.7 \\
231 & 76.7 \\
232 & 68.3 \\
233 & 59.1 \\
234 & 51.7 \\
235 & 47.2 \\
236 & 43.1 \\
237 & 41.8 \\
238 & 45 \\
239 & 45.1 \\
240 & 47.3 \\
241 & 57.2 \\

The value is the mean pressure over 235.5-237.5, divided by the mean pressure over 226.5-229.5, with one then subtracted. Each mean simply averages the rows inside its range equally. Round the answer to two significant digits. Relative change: -0.58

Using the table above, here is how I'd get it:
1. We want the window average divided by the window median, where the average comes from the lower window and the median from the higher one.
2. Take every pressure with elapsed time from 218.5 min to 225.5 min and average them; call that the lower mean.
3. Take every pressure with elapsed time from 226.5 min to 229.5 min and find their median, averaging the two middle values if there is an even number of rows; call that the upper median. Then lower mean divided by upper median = 1.2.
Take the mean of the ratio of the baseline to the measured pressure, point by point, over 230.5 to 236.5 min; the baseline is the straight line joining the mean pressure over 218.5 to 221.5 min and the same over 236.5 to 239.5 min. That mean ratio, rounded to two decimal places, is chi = 1.16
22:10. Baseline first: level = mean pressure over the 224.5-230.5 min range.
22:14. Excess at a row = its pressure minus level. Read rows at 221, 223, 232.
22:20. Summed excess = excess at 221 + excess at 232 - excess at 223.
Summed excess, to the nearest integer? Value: -23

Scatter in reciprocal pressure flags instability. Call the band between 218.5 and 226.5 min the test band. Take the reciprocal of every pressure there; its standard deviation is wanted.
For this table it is 0.0006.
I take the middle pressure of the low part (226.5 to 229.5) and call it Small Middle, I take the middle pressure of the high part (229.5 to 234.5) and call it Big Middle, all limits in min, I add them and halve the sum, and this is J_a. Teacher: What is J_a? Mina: 86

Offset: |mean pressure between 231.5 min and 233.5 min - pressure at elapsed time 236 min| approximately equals 21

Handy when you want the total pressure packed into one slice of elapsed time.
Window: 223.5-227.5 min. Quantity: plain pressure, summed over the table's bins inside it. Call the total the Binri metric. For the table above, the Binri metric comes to 444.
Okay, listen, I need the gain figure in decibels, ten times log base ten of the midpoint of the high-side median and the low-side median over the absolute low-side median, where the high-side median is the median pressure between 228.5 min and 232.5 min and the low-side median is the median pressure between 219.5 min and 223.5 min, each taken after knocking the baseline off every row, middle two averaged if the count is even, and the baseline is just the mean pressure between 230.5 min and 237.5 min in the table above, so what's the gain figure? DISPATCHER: -1.8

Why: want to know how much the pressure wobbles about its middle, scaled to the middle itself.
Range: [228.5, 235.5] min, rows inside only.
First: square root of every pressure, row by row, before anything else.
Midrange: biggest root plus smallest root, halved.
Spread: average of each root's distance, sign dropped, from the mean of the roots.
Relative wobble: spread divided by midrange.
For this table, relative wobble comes 0.101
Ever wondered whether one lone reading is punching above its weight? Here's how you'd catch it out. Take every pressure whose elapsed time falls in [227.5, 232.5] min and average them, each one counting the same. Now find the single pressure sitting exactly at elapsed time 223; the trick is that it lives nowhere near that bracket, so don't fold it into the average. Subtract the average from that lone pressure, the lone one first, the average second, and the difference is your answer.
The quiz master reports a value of 40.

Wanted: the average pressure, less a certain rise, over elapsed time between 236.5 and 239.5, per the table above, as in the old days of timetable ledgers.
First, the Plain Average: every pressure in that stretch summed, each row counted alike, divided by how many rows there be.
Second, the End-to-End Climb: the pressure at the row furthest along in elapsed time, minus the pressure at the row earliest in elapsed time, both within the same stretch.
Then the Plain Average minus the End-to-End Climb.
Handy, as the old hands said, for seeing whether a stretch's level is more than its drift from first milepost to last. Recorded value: 41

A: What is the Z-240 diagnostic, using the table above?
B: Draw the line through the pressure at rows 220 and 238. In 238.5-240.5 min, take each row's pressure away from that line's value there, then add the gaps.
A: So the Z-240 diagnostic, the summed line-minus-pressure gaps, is -16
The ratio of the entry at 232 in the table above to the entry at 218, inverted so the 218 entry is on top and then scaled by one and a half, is 3.1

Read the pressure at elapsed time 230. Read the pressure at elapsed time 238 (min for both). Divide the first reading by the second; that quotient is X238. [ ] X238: 1.84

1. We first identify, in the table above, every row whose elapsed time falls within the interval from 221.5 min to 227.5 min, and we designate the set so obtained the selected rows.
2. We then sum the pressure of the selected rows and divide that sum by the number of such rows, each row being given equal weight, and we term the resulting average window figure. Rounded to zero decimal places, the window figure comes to 116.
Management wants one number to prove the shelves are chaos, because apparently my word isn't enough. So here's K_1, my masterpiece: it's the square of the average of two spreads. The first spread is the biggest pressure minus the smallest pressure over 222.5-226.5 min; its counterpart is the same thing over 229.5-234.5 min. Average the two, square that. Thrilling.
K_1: 529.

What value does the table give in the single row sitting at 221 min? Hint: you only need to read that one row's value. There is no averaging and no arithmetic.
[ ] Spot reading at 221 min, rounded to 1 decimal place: 135.0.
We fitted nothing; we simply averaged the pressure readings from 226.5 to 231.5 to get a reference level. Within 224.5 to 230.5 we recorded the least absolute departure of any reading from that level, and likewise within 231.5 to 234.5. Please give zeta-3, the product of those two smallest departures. 29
